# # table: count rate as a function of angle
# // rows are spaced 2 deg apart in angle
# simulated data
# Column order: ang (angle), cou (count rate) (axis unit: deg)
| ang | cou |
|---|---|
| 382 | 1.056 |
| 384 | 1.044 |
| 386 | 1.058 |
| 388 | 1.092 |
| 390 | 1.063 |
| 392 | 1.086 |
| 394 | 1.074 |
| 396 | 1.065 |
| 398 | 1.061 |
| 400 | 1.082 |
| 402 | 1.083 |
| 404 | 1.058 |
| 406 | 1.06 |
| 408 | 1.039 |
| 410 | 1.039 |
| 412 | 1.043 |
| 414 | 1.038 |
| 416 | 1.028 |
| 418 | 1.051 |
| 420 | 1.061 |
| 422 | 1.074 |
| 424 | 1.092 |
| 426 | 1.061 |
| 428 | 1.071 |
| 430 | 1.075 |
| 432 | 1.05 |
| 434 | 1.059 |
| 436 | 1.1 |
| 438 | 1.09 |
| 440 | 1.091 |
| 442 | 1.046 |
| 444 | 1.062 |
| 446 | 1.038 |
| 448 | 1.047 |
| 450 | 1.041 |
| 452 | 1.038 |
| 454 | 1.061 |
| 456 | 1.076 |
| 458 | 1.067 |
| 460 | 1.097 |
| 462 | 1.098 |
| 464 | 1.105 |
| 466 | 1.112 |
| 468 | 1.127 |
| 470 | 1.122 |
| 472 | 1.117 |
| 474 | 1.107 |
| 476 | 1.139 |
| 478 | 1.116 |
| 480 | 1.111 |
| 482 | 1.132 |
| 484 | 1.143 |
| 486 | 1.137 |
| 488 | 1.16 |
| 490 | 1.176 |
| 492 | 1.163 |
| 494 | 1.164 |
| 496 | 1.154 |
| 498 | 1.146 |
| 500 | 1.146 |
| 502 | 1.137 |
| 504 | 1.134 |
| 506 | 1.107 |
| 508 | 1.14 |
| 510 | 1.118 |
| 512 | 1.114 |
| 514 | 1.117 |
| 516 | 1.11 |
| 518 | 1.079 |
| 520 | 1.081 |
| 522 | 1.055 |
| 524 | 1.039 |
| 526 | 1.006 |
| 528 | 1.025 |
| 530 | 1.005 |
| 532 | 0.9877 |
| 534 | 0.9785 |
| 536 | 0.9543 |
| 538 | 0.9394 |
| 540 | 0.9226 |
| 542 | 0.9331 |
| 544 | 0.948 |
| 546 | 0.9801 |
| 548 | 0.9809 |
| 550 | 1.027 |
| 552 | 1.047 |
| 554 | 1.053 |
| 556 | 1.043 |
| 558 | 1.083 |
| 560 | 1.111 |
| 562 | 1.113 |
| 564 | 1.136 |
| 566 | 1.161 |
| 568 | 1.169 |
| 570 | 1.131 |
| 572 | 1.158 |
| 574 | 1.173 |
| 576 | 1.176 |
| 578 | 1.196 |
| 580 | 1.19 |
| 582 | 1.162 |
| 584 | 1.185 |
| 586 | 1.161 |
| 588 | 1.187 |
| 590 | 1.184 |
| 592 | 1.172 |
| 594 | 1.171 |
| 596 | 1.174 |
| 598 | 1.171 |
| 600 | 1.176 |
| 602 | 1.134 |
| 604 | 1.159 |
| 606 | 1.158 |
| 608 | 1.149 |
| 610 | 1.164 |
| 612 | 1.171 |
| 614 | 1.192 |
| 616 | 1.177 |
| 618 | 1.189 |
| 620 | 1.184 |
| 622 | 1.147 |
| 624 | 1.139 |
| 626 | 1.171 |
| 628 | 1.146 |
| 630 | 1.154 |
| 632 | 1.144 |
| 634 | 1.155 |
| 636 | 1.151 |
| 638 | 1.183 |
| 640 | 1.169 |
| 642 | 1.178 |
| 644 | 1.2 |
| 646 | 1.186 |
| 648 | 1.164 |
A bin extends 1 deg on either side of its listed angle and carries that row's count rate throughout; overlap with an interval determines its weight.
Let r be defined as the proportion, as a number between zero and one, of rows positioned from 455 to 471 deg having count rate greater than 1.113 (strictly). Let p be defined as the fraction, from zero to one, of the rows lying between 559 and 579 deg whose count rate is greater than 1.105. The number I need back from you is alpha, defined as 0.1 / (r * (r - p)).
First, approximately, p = 1.0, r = 0.25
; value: -0.5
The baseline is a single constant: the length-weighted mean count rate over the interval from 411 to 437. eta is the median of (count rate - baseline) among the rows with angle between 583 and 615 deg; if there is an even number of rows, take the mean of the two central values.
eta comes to 0.11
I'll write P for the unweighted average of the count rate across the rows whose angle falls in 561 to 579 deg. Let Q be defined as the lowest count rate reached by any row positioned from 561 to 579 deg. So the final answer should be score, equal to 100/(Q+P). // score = 44.1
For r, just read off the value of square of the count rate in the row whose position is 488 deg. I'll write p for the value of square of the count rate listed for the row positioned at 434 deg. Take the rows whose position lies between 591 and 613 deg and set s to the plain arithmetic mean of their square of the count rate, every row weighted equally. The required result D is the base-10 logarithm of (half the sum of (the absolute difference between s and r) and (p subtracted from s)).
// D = -0.9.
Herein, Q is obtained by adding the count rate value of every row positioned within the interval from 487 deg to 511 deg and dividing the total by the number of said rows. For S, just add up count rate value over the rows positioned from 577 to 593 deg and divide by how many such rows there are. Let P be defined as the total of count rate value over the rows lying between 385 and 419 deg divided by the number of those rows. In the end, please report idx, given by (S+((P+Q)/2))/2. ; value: 1.14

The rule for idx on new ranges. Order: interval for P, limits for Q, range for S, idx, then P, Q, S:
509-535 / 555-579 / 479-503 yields 1.12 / 1.055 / 1.14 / 1.15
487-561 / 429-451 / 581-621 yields 1.12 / 1.064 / 1.06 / 1.17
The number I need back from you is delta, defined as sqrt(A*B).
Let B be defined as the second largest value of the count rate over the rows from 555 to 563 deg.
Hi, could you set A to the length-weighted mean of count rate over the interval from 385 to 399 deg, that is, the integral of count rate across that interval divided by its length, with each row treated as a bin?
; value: 1.09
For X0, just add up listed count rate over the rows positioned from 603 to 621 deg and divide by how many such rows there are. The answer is 1.17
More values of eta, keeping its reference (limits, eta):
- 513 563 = -0.03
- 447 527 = 0.05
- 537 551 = -0.11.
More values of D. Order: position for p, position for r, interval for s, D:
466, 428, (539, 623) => -1.1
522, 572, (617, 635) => -0.9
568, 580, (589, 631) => -1.6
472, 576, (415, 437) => -1.2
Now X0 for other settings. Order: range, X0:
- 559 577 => 1.15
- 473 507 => 1.14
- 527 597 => 1.09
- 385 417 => 1.06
